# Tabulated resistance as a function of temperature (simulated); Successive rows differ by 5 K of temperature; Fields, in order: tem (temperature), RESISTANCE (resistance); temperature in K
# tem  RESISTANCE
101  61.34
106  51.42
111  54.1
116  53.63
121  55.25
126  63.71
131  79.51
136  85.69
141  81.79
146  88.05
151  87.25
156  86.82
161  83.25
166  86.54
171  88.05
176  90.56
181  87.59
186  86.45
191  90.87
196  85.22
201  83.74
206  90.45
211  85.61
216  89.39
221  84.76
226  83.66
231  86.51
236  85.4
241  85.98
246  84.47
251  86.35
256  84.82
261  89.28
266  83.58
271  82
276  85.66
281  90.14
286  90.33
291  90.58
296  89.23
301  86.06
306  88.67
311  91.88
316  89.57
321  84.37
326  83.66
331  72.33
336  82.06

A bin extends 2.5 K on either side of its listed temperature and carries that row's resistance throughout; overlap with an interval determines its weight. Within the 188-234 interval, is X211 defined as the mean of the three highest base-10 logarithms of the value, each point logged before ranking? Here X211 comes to 1.96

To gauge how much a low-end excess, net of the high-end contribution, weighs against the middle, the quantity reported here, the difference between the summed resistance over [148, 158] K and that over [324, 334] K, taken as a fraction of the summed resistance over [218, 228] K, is 0.11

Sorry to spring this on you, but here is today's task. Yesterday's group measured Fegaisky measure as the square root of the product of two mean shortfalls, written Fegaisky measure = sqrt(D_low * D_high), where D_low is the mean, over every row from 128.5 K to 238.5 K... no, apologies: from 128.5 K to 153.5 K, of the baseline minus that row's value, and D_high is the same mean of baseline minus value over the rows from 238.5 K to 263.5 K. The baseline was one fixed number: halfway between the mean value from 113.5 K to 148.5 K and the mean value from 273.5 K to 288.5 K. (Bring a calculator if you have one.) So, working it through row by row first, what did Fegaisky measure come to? 4.63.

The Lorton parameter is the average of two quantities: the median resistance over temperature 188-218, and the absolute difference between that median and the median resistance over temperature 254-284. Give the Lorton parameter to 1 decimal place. 44.9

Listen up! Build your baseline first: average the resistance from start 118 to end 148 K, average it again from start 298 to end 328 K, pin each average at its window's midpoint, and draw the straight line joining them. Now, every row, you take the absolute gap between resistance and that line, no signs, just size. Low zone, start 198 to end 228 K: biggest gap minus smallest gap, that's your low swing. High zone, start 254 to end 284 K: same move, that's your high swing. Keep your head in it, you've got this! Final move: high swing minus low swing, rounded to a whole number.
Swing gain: -3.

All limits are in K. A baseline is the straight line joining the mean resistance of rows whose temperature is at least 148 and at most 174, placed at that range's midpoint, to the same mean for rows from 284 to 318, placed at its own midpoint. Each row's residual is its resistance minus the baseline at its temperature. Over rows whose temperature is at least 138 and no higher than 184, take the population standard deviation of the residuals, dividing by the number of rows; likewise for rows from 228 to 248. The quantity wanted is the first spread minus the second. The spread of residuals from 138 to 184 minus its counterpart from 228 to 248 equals 1.5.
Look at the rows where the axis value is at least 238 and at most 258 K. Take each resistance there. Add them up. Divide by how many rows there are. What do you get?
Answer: 85.4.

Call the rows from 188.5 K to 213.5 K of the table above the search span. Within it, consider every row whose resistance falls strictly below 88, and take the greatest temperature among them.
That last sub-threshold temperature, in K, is 211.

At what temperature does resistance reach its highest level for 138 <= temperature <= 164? 146 K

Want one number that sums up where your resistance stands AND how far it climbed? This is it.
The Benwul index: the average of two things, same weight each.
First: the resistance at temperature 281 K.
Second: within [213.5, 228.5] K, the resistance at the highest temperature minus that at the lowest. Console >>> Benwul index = 42.2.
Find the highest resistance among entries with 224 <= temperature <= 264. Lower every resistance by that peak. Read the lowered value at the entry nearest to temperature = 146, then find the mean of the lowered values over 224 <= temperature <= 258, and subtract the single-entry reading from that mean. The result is -2.7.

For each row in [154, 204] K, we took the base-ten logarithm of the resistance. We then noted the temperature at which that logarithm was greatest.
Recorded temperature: 191 K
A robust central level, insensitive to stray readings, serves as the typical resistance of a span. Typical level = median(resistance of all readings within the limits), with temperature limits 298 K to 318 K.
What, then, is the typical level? 89.1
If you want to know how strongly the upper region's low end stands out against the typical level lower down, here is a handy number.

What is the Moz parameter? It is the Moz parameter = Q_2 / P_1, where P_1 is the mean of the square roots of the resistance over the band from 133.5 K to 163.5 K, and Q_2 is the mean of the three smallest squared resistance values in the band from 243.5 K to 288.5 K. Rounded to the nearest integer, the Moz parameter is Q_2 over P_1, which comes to 752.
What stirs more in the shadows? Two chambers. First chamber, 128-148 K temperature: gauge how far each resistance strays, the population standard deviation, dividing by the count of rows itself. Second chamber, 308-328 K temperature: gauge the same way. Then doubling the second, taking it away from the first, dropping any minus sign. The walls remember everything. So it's 3.6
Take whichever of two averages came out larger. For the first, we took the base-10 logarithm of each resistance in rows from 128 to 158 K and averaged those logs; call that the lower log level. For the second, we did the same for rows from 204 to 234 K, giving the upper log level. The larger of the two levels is 1.938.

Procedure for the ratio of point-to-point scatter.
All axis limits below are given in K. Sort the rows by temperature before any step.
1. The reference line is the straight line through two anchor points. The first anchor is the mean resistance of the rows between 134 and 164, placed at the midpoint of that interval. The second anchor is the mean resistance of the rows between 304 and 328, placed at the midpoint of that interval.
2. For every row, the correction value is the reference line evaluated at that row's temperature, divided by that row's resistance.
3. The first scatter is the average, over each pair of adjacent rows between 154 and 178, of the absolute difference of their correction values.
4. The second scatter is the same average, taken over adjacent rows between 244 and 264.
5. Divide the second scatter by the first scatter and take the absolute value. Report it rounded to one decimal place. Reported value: 1.0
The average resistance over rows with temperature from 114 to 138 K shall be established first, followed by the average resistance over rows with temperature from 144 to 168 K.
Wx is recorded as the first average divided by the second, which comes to 0.78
